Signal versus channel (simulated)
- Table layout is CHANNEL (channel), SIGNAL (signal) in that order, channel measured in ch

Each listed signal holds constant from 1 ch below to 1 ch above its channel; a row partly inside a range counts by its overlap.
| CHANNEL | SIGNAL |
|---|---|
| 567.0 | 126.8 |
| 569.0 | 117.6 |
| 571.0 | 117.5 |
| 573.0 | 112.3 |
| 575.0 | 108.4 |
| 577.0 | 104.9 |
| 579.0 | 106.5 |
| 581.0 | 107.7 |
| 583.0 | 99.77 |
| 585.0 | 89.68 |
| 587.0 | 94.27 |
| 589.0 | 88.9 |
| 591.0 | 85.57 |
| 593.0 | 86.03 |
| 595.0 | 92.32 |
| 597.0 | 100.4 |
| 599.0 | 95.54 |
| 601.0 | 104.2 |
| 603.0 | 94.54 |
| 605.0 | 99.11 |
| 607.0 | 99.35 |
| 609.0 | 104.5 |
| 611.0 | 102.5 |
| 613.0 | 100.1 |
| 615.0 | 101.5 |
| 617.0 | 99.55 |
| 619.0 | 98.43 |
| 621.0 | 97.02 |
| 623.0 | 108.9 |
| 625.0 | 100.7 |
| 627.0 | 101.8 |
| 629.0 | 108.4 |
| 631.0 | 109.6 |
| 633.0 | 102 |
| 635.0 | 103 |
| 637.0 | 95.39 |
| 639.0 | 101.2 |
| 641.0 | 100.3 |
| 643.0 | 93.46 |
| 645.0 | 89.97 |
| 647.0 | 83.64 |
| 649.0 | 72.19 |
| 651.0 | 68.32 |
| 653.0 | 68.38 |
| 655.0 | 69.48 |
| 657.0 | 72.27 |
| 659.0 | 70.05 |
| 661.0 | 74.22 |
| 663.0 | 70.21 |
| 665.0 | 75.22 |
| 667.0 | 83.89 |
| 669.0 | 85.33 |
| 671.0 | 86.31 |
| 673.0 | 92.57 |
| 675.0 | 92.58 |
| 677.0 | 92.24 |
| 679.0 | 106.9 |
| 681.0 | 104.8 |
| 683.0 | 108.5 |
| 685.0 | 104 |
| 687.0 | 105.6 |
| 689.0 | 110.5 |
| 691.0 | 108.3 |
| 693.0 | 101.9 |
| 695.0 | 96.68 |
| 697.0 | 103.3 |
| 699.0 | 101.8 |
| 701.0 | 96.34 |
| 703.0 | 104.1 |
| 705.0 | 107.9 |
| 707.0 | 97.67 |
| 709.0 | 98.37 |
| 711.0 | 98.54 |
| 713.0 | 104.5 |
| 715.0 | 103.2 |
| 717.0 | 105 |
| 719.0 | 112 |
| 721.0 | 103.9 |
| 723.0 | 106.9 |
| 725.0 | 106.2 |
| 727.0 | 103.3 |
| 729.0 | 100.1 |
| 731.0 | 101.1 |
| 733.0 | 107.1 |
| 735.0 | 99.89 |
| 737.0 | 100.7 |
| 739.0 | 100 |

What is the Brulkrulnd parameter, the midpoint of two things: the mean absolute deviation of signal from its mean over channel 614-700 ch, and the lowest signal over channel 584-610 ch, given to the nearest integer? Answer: 48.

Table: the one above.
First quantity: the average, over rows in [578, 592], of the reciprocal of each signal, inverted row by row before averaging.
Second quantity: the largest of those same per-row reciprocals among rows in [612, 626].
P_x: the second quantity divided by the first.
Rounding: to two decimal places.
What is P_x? 0.98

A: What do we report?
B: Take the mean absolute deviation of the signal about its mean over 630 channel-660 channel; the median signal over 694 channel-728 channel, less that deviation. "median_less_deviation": 90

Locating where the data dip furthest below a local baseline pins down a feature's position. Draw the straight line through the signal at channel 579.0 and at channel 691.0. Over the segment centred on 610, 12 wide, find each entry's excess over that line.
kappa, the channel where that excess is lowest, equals 605.0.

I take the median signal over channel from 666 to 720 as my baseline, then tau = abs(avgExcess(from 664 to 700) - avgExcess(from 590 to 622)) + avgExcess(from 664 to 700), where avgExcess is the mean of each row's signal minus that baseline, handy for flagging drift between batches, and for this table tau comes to -5.1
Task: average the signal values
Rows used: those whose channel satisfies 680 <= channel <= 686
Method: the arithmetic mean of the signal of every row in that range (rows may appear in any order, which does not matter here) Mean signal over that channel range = 106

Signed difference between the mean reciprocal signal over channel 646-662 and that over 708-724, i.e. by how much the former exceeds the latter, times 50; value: 0.21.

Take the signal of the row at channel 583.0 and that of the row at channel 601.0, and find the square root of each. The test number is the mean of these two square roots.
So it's 10.1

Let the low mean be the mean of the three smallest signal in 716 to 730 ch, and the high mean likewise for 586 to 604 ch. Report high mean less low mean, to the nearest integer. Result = -16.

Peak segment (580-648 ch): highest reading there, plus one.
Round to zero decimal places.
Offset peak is 111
